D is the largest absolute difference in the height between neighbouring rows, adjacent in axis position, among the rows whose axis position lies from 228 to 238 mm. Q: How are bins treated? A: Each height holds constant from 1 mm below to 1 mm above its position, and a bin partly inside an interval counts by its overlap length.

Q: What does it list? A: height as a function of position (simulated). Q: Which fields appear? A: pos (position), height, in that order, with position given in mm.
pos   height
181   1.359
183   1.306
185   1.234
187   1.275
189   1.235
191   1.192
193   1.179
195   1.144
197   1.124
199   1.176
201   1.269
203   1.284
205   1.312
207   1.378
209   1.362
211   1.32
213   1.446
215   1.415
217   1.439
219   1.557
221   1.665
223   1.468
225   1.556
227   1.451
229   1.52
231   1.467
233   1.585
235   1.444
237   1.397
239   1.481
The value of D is 0.141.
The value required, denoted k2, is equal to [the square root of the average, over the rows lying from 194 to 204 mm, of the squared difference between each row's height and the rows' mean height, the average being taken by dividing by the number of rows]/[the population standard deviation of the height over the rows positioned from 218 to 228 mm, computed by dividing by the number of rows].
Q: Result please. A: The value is 0.9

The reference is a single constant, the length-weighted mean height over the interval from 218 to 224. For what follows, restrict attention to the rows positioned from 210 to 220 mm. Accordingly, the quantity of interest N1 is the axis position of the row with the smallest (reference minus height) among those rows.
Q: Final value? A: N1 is 219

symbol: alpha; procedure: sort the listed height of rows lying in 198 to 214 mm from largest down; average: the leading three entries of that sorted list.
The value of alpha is 1.40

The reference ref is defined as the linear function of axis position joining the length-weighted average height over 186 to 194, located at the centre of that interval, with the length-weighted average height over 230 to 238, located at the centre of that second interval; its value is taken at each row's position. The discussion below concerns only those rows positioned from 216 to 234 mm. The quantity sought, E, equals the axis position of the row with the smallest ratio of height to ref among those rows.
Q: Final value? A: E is 231 mm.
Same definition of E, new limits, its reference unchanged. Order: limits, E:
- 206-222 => 211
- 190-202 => 197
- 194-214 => 197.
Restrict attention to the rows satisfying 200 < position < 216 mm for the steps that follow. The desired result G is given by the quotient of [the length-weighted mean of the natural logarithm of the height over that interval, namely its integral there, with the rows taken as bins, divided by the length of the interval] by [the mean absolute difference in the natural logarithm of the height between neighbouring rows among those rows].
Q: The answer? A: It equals 8.8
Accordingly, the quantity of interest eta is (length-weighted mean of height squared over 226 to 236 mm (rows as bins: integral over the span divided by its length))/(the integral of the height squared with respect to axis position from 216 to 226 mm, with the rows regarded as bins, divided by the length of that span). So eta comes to 0.9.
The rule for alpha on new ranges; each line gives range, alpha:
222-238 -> 1.55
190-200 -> 1.18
